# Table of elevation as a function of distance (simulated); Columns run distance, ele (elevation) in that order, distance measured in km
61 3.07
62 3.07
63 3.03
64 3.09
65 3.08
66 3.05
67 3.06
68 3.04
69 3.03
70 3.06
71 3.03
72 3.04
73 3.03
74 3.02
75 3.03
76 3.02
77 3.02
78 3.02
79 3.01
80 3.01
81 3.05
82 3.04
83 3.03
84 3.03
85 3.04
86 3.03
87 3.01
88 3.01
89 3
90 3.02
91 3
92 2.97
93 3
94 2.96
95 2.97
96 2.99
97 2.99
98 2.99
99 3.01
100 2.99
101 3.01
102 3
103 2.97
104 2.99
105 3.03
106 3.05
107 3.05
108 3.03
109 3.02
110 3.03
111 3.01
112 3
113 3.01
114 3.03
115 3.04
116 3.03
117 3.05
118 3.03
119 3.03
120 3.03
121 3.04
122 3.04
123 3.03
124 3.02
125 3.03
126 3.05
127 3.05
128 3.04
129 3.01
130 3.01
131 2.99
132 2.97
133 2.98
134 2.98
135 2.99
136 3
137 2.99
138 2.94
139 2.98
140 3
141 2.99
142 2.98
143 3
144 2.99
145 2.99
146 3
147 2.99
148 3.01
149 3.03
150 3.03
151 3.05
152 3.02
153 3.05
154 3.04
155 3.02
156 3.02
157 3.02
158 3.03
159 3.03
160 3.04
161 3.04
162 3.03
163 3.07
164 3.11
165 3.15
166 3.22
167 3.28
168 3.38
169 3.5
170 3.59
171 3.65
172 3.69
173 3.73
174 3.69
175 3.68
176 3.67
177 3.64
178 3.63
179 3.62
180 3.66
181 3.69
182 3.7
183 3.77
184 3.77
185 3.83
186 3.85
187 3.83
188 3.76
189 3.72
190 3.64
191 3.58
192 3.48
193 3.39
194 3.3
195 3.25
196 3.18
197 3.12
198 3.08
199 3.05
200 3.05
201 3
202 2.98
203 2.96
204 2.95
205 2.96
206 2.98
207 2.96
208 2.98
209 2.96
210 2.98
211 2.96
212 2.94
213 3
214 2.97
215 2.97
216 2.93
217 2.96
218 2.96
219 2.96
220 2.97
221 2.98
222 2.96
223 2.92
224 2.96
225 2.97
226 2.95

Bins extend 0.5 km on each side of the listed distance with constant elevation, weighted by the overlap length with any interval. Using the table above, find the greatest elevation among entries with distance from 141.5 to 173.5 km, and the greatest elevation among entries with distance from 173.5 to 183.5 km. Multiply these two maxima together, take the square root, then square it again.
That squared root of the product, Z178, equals 14.1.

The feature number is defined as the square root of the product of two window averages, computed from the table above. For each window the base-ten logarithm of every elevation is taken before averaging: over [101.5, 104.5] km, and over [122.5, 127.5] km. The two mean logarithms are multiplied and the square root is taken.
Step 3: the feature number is 0.479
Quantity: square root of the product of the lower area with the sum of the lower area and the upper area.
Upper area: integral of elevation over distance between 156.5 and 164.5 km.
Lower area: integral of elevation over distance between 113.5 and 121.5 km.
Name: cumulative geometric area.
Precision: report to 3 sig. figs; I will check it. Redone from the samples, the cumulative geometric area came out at 34.4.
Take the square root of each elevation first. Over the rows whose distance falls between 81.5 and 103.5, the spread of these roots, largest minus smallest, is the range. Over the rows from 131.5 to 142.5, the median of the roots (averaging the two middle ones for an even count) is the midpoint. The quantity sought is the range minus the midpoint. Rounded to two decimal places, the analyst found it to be -1.70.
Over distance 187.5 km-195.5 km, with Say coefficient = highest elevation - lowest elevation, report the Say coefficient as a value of 0.510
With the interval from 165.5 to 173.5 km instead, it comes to 0.510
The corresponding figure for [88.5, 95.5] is 0.060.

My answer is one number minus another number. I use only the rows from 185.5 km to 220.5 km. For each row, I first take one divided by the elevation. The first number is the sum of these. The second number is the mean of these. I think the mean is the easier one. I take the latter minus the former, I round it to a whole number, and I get -11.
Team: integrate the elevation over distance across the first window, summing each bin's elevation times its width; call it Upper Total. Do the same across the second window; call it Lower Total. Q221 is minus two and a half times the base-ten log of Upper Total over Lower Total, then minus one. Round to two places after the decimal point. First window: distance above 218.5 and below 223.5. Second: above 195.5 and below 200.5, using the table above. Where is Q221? -0.95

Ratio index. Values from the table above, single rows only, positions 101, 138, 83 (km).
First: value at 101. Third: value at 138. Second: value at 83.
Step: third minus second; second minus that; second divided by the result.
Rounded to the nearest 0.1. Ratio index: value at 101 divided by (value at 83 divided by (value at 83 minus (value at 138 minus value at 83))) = 3.1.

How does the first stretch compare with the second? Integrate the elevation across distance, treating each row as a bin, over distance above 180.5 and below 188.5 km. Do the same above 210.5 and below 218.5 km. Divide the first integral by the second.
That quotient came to 1.27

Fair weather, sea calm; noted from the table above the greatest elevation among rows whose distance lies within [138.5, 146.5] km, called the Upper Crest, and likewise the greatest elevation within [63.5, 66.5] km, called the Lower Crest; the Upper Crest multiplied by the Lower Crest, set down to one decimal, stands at 9.3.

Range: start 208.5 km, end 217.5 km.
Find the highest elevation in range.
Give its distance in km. 213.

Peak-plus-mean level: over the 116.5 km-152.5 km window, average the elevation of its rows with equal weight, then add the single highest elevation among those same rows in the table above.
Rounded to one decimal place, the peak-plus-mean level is 6.1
